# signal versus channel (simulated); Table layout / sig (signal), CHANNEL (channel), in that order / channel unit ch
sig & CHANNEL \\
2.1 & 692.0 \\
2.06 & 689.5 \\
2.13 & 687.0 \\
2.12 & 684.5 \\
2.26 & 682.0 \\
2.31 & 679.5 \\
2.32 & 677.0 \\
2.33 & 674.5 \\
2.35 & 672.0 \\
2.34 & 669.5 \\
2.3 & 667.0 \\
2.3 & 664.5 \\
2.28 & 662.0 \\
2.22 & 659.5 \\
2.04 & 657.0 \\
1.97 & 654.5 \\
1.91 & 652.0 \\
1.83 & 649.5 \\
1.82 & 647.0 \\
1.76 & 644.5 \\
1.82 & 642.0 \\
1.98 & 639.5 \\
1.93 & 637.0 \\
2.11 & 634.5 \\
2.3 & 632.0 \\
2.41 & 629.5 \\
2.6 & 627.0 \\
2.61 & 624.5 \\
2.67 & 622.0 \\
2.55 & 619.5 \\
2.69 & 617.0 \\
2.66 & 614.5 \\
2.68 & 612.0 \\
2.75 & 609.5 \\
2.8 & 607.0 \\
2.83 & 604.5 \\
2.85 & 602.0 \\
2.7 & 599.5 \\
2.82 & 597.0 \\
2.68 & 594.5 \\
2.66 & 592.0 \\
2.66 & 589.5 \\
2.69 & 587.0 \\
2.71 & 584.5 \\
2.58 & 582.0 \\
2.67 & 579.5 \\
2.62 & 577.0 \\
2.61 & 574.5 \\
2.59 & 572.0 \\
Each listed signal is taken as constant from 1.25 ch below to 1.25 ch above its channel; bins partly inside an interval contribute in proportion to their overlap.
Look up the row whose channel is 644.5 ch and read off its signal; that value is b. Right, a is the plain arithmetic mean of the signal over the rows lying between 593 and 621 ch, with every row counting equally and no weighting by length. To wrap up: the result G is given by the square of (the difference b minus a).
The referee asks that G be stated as 0.9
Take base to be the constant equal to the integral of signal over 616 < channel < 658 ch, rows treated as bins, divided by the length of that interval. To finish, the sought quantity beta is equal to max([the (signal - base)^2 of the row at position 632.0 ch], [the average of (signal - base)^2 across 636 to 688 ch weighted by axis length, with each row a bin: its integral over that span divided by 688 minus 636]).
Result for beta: 0.05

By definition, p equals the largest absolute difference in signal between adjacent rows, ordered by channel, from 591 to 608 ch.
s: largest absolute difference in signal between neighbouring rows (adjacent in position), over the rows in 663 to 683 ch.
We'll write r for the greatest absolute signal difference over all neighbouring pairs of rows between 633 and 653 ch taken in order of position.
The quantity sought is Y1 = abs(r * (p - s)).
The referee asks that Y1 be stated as 0.018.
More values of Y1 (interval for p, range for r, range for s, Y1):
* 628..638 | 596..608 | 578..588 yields 0.009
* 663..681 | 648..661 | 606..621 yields 0.018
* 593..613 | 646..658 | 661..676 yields 0.009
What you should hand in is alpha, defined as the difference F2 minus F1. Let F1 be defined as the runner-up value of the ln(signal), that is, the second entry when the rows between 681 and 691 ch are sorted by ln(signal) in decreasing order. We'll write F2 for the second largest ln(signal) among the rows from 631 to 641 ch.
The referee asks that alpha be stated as 0.0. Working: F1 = 0.76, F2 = 0.75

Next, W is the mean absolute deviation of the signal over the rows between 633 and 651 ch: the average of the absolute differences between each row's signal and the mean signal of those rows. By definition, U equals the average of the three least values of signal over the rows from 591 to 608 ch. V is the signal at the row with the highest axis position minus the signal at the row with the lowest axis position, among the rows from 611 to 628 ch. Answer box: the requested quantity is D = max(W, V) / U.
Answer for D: 0.04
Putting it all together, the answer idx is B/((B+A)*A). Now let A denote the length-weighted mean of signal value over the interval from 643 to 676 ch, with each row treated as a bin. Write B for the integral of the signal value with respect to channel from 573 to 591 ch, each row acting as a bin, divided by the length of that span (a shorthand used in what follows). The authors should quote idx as 0.26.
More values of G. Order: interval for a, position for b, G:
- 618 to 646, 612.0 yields 0.2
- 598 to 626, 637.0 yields 0.6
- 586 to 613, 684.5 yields 0.4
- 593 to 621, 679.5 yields 0.2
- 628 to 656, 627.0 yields 0.4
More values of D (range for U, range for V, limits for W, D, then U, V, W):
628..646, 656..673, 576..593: 0.17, 1.84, 0.31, 0.032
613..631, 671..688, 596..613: 0.02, 2.52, -0.22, 0.056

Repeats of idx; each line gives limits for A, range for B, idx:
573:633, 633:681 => 0.17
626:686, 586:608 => 0.26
